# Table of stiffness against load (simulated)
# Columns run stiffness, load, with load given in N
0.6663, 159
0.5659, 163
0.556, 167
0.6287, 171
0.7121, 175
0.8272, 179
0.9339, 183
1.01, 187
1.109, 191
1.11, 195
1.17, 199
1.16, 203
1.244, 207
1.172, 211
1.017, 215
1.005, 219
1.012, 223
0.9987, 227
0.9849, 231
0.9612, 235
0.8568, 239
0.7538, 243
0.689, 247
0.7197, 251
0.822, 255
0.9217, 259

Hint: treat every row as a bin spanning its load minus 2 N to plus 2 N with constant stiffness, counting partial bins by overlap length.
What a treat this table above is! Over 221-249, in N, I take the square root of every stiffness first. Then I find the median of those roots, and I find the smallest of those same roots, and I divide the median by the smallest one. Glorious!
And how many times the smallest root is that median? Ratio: 1.18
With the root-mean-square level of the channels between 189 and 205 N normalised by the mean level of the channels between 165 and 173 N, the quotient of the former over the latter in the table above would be 1.92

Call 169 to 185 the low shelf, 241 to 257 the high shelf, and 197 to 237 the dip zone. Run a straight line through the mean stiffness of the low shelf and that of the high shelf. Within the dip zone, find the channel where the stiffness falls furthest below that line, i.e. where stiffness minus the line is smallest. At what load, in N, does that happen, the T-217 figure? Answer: 235 N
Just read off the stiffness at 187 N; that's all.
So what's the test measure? 1.01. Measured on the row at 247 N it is 0.689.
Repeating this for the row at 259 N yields 0.9217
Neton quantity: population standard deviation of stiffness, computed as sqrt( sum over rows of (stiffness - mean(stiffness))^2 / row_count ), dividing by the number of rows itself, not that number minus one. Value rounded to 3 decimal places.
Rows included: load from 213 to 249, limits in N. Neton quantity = 0.117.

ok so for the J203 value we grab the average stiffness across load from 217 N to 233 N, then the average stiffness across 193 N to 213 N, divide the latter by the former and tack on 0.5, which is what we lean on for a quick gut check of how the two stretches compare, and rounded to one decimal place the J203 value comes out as 1.7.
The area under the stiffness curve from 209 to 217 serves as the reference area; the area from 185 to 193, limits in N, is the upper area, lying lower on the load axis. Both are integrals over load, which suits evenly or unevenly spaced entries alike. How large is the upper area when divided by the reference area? 1.0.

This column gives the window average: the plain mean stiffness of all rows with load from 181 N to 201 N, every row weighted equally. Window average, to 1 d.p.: 1.1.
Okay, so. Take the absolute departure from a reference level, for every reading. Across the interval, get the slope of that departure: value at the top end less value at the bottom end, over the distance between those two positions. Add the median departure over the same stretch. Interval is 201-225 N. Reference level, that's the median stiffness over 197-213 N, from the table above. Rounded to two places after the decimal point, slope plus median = 0.12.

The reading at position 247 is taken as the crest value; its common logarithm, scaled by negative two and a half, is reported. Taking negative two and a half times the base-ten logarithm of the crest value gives 0.40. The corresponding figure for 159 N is 0.44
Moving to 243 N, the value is 0.31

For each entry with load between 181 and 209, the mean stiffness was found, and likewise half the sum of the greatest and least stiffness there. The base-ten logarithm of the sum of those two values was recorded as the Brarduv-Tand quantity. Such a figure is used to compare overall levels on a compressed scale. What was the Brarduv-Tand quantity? 0.341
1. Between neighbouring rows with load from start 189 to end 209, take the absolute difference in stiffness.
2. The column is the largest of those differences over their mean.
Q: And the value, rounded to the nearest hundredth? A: 2.17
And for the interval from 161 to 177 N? 1.51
